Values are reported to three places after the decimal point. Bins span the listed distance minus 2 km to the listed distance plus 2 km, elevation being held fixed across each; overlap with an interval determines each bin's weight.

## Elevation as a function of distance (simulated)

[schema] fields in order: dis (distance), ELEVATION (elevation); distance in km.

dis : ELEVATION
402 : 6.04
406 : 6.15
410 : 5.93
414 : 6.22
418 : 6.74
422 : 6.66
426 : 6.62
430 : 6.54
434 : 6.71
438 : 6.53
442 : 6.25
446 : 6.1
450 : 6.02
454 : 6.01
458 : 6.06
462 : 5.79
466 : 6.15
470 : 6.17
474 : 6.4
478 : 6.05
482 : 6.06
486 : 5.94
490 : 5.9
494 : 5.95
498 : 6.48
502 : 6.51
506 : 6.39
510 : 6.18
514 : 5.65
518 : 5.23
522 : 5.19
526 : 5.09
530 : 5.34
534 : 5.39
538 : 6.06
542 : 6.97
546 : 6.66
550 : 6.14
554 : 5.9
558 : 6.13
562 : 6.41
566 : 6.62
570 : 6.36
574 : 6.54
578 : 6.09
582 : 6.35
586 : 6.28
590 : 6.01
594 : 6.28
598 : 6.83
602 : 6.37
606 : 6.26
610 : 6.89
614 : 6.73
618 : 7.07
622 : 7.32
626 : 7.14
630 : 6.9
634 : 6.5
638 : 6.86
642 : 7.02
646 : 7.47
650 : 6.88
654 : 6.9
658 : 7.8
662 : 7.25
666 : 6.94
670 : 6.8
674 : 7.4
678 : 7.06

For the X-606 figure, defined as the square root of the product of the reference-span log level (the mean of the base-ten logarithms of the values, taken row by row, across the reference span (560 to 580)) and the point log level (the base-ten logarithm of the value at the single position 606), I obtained 0.801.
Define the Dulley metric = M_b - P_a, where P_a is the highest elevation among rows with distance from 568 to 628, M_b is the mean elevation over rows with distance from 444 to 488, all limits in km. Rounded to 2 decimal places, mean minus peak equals -1.25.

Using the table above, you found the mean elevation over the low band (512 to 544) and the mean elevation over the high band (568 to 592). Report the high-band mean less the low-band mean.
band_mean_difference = 0.66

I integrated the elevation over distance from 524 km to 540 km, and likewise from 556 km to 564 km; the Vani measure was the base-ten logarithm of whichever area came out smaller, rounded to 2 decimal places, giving 1.70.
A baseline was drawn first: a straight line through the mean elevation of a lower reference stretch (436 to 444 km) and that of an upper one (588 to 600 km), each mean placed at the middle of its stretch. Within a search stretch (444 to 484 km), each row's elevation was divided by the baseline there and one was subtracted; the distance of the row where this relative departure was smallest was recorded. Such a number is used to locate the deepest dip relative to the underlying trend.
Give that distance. 462 km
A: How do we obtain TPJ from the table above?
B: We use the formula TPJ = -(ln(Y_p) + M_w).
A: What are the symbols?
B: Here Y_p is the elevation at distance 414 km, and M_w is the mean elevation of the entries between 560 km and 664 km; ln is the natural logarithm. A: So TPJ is -8.56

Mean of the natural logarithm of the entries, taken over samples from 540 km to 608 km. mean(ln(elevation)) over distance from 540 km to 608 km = 1.85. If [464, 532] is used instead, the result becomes 1.78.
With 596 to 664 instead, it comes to 1.94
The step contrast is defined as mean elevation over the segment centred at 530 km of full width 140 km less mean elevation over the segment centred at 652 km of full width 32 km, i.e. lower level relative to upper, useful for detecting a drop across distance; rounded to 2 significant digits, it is -1.0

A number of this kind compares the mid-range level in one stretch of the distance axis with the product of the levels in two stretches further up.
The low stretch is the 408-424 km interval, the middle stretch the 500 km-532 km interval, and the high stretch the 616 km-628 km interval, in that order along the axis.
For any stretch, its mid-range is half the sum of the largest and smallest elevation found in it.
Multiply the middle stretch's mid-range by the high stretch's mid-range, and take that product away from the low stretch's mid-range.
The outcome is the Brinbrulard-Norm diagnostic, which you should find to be -35.4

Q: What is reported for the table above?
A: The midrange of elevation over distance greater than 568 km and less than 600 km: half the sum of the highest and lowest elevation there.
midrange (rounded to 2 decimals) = 6.42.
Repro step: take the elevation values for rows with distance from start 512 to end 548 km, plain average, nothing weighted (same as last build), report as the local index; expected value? 5.73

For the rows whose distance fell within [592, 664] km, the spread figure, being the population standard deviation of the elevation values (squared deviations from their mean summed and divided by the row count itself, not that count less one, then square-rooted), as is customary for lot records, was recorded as 0.39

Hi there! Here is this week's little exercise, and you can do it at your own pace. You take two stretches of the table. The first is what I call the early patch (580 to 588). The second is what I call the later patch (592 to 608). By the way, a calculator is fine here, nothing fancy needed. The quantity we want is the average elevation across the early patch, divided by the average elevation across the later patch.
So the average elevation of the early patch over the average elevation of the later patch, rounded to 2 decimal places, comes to 0.98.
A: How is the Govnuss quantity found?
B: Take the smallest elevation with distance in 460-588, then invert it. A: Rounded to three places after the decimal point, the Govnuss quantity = 0.196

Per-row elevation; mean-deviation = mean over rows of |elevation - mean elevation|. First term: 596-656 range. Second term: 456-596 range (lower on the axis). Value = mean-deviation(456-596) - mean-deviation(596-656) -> 0.09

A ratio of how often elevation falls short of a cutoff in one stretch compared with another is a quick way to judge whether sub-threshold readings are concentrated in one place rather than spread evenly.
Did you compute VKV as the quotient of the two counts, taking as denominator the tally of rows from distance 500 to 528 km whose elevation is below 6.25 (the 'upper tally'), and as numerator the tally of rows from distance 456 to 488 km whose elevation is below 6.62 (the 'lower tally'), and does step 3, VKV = 1.6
